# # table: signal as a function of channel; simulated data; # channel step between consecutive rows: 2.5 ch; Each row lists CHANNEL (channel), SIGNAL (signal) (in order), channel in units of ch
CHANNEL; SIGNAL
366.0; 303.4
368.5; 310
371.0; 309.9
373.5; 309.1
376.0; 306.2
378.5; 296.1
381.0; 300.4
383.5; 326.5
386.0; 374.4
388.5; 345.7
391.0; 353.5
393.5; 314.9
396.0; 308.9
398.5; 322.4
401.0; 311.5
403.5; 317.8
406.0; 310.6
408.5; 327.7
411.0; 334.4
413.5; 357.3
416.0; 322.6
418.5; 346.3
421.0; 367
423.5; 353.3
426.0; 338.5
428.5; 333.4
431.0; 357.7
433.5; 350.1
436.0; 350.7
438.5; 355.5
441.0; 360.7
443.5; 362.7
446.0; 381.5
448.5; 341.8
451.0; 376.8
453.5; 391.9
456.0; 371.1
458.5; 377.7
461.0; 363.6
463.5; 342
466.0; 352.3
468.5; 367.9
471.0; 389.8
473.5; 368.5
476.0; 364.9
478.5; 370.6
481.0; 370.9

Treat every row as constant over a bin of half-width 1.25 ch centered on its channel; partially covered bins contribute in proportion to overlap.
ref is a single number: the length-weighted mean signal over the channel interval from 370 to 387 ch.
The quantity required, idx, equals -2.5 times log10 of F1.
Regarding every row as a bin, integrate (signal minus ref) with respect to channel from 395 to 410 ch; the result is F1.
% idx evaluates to -0.6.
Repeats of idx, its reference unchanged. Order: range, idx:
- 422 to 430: -5.8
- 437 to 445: -6.3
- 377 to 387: -4.4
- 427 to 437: -6.2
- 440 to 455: -7.2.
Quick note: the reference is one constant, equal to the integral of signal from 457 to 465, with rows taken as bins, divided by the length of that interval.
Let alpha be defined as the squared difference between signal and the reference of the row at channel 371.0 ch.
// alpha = 2625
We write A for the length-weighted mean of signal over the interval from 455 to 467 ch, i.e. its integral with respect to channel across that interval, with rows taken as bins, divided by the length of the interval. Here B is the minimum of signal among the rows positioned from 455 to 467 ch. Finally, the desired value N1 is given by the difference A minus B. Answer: 19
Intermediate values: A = 361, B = 342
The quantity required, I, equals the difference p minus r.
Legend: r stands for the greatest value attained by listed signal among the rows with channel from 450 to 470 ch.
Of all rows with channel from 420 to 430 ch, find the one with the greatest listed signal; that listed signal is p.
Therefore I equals -25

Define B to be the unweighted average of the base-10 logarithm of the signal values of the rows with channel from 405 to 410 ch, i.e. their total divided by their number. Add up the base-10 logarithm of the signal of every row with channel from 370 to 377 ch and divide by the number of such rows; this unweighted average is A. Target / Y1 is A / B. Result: 0.99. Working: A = 2.49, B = 2.50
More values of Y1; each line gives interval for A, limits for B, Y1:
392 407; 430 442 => 0.98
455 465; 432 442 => 1.00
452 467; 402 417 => 1.02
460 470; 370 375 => 1.02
